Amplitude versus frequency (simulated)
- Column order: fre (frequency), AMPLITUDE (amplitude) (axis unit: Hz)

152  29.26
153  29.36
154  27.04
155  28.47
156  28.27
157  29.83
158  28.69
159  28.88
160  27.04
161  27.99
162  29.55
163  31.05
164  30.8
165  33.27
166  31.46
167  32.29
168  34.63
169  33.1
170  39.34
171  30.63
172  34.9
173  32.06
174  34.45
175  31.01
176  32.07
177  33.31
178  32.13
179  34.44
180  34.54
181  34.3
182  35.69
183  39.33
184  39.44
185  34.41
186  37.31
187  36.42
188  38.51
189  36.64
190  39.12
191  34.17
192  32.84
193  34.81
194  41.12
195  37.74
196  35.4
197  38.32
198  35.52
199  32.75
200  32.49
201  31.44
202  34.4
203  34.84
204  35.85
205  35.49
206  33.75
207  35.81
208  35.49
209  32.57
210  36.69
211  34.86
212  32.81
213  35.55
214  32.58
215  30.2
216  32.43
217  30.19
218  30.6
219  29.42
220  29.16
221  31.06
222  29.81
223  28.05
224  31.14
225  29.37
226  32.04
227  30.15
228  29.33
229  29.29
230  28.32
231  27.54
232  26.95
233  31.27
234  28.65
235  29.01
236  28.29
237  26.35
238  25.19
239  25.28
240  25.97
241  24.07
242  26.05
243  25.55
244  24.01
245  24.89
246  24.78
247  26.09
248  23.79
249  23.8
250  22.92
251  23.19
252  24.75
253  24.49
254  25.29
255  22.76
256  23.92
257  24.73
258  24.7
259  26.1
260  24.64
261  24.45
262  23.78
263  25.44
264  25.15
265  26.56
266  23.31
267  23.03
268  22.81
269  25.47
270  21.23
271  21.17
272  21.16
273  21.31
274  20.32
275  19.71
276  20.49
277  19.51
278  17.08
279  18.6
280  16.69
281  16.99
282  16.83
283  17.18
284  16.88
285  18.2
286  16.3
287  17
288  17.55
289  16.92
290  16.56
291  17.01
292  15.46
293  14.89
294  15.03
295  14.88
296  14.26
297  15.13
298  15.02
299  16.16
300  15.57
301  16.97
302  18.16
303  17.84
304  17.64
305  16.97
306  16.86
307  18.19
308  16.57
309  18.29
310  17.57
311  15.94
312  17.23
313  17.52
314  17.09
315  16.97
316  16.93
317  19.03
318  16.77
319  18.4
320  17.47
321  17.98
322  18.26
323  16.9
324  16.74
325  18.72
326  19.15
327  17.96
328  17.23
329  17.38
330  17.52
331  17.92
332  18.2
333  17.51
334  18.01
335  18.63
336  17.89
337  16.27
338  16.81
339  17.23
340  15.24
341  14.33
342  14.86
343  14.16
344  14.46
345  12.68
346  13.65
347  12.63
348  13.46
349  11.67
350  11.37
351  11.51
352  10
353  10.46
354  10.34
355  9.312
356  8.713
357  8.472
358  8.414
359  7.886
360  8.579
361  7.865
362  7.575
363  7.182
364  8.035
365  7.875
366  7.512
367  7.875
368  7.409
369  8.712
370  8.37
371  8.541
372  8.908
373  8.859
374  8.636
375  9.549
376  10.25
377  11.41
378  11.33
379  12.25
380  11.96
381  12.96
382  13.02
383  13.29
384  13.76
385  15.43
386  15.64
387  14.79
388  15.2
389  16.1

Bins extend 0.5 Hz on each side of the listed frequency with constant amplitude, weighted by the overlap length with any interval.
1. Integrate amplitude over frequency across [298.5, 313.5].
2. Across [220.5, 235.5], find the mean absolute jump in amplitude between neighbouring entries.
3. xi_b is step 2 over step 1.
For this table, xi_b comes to 0.0064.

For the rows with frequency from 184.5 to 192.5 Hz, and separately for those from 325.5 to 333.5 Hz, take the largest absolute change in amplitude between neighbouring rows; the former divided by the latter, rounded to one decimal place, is 4.2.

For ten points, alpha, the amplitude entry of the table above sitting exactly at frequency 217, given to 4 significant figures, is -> 30.19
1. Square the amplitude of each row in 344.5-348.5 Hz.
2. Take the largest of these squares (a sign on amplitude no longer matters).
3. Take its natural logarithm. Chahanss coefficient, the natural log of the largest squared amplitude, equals 5.2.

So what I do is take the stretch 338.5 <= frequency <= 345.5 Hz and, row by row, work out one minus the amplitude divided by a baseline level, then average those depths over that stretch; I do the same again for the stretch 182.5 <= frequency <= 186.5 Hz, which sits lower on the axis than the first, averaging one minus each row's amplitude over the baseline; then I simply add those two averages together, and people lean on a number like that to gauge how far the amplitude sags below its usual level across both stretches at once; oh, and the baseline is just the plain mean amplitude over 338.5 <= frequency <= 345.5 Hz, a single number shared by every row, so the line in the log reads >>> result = -1.6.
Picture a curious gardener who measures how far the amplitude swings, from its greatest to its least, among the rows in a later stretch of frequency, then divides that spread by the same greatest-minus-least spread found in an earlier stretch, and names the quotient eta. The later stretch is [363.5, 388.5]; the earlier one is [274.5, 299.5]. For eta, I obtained 1.32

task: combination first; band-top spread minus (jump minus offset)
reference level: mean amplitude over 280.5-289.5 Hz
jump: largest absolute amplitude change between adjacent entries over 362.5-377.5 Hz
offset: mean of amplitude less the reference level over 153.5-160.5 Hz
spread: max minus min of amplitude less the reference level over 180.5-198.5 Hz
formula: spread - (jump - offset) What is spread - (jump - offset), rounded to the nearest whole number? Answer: 18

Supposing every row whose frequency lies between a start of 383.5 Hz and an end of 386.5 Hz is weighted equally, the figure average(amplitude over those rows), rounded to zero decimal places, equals 15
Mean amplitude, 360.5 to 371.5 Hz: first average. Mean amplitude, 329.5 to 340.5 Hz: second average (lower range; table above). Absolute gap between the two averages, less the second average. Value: -7.9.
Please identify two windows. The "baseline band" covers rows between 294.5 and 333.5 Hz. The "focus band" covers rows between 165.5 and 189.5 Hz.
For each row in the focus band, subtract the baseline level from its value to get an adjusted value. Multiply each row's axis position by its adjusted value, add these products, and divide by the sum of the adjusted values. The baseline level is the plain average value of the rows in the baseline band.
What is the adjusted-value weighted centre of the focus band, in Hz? 178.1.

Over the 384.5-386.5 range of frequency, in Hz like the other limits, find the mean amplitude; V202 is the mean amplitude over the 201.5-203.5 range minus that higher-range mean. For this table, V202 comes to 19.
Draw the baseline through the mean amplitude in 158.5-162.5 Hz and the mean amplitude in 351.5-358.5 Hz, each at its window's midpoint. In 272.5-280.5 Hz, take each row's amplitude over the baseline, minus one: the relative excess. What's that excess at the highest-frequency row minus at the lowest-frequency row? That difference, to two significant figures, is -0.23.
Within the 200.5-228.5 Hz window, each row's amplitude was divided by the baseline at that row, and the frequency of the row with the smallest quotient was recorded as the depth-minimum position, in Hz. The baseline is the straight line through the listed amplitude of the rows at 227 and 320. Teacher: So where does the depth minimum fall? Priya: 223 Hz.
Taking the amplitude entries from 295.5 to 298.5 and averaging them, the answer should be 15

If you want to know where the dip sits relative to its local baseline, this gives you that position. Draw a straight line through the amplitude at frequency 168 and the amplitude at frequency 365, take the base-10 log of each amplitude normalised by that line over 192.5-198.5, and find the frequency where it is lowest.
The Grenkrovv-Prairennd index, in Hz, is 193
